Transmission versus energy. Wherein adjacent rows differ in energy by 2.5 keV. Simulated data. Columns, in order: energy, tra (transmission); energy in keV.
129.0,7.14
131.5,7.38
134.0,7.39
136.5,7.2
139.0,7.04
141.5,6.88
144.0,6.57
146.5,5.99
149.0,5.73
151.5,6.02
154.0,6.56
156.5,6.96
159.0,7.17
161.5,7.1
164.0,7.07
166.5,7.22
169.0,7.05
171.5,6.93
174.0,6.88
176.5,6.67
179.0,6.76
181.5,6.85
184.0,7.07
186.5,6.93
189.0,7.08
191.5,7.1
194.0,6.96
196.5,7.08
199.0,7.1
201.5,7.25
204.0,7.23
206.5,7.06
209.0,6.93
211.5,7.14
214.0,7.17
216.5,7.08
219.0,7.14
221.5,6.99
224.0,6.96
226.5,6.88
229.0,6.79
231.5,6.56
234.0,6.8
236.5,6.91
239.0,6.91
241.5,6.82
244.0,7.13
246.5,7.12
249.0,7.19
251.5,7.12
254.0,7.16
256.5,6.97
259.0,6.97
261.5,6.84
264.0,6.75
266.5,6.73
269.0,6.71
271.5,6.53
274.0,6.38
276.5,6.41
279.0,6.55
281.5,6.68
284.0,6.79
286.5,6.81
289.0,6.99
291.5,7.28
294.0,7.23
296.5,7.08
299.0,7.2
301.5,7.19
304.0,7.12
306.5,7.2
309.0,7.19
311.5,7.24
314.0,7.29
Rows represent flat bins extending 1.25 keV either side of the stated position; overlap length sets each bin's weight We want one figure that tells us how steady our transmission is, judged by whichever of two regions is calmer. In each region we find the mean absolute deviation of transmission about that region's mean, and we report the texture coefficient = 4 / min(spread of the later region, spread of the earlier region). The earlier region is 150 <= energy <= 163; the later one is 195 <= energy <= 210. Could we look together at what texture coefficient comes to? 46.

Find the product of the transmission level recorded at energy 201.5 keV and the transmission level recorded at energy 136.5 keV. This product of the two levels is 52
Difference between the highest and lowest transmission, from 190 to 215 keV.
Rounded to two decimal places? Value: 0.32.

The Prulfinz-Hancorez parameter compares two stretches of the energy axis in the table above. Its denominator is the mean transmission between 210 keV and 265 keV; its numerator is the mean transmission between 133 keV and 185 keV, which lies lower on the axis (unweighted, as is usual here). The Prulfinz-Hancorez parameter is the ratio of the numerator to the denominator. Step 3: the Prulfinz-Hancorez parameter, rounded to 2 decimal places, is 0.98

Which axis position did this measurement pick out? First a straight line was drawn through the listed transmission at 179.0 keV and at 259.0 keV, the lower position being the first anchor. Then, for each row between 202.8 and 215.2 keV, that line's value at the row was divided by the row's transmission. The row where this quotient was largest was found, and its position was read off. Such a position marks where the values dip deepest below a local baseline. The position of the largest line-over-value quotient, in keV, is 209.0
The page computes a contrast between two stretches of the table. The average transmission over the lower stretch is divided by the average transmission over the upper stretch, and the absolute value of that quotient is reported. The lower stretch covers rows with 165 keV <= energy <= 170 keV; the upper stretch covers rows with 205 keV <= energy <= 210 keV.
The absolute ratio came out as 1.02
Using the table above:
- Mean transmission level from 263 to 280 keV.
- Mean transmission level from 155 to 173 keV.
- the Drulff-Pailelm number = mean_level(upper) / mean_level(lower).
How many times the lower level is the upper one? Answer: 0.93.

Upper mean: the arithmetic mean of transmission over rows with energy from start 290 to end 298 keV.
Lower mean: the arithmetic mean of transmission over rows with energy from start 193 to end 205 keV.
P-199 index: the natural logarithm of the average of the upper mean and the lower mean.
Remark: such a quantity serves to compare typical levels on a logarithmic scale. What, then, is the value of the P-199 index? 1.97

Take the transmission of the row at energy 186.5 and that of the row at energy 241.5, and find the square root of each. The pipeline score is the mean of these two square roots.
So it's 2.62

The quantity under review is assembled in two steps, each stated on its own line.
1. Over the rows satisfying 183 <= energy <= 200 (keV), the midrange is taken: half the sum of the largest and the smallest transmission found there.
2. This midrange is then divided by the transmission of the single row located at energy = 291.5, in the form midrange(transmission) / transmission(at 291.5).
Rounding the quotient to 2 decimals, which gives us 0.96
